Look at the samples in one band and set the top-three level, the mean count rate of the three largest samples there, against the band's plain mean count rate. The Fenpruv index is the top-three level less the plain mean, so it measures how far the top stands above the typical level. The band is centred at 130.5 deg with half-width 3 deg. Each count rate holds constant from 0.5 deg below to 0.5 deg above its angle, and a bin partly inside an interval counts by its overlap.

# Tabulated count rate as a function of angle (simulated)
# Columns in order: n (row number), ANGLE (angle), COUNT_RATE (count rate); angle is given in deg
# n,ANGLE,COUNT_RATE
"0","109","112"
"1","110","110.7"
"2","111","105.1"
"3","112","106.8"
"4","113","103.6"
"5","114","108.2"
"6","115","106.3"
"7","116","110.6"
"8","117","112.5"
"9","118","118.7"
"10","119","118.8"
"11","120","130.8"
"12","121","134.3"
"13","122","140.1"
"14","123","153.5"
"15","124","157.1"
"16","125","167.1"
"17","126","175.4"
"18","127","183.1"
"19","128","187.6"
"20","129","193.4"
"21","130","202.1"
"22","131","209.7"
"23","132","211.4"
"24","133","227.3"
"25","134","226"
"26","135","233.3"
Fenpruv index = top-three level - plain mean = 11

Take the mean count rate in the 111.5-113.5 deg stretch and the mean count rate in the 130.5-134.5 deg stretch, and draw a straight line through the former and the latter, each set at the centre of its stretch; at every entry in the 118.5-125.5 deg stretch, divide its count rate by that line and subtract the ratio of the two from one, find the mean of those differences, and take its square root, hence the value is 0.32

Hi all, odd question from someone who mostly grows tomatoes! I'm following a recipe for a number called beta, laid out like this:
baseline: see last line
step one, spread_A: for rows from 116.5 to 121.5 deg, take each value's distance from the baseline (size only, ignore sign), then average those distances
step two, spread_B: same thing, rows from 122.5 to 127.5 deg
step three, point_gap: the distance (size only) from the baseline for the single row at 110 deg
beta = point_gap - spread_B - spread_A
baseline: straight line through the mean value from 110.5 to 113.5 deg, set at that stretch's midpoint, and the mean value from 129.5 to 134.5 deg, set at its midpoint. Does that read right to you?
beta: -14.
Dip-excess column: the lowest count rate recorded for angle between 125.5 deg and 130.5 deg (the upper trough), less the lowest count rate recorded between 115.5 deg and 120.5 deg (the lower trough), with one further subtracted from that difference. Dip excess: 64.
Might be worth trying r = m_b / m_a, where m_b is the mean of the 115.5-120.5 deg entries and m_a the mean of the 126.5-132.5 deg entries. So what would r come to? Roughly 0.60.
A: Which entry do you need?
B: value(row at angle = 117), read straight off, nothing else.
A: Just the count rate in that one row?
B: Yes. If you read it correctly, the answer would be 112.5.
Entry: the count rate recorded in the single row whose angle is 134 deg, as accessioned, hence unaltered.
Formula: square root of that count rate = 15.0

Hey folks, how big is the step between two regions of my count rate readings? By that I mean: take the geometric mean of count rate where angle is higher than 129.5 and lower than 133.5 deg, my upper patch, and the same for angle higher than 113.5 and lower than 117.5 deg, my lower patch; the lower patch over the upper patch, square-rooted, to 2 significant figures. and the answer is 0.72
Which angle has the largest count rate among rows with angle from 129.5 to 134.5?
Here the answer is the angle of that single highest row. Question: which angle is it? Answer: 133 deg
